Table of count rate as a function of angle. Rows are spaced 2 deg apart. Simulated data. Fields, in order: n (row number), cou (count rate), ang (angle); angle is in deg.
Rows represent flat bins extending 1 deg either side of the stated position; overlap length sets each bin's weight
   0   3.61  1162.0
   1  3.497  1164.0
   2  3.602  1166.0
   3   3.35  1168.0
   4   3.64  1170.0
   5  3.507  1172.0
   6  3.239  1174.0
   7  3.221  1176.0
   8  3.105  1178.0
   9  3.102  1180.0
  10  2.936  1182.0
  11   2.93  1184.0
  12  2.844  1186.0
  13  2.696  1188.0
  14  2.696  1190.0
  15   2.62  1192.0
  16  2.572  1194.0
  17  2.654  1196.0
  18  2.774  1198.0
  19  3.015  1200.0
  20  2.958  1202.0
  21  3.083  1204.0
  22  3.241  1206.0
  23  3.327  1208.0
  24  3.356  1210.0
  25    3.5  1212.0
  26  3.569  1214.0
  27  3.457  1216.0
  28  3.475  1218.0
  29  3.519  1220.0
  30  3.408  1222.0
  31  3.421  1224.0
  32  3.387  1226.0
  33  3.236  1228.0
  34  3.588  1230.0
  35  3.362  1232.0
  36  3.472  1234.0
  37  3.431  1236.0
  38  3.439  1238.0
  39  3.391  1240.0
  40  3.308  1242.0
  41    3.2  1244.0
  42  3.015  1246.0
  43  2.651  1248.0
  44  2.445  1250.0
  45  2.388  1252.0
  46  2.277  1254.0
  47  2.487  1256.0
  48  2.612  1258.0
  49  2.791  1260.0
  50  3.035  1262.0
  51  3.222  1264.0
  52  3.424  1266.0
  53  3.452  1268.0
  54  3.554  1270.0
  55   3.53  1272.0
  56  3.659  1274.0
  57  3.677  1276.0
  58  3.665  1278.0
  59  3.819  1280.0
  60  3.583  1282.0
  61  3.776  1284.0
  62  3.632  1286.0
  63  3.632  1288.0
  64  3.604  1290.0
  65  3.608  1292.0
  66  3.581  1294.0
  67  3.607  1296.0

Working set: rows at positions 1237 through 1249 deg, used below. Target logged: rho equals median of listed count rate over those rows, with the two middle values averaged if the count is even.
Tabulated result 3.25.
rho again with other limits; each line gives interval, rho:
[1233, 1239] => 3.44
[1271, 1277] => 3.66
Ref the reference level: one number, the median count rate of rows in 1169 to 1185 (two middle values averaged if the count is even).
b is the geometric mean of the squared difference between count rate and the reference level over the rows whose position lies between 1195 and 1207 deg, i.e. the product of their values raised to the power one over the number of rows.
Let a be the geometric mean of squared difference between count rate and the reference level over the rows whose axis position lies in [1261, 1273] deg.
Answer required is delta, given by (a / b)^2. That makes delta 2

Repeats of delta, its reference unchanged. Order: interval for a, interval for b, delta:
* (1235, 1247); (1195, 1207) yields 1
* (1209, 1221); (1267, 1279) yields 0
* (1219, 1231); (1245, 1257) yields 0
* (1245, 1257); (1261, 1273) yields 46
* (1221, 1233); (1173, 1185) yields 22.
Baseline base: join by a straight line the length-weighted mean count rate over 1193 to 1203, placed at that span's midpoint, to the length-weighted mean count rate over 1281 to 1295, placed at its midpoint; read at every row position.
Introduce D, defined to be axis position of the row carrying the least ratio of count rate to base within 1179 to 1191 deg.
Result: 1190.0 deg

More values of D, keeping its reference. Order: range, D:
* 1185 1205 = 1194.0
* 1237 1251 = 1250.0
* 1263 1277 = 1264.0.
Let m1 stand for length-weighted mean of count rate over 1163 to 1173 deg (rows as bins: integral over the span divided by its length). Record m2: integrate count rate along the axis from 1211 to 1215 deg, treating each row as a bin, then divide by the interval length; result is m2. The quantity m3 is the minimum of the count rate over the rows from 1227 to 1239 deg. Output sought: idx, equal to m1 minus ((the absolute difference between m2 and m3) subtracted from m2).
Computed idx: 0.3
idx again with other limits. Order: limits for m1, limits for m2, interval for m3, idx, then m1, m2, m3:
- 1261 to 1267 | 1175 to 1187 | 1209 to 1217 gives 0.5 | 3.23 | 3.0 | 3.356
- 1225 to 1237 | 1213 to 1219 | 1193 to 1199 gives 0.8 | 3.41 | 3.5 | 2.572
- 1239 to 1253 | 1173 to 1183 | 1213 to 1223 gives 0.1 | 2.91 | 3.1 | 3.408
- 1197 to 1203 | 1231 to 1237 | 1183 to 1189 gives 0.2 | 2.92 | 3.4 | 2.696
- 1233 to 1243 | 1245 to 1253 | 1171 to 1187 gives 1.0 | 3.41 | 2.6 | 2.844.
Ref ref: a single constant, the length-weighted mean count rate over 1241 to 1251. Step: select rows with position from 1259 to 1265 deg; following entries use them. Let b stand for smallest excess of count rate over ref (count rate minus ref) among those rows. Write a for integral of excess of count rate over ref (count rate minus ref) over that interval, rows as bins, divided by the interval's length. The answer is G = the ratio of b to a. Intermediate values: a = 0.09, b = -0.1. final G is -1.4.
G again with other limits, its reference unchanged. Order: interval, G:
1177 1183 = 0.1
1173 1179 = 0.7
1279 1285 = 0.8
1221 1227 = 1.0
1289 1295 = 1.0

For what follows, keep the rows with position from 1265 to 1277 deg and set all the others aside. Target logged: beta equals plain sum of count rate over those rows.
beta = 21.3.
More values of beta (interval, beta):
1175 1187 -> 18.1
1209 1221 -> 20.9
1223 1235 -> 20.5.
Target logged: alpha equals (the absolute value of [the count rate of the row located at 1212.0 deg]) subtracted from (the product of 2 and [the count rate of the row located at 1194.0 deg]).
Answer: 1.6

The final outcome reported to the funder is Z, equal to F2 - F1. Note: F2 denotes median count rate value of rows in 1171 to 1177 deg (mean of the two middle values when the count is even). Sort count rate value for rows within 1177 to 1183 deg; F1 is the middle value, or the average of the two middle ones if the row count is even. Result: 0.1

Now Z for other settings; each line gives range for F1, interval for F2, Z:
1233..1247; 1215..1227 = 0.0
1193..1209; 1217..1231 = 0.4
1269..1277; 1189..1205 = -0.9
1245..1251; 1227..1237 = 0.8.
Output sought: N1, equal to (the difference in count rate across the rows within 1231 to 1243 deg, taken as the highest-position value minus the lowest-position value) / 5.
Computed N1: -0.01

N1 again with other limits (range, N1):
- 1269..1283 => 0.01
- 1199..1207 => 0.05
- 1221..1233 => -0.01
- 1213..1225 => -0.03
